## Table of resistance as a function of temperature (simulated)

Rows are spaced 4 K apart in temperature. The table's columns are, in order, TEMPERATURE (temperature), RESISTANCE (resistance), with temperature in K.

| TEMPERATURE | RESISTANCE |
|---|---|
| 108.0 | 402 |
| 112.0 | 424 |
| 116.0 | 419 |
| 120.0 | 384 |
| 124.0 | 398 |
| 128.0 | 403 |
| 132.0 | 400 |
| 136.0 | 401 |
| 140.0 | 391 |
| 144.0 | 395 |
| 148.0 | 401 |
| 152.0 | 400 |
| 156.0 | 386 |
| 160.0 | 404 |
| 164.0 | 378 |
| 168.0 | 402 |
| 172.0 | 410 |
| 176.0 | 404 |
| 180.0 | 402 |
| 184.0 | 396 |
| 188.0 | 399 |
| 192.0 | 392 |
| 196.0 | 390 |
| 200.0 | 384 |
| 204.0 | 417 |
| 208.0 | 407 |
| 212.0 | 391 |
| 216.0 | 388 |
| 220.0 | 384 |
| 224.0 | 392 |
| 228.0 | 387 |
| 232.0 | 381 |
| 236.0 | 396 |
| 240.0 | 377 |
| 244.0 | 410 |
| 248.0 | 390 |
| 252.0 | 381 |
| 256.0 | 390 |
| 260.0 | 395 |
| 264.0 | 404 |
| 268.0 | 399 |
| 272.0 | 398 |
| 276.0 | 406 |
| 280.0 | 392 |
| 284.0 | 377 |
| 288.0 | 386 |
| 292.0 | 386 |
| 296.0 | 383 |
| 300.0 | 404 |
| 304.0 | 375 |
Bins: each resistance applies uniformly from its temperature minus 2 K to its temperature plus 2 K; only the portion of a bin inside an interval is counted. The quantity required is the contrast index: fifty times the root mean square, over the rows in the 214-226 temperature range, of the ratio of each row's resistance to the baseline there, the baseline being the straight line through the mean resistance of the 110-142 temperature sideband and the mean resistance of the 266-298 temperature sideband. 49.1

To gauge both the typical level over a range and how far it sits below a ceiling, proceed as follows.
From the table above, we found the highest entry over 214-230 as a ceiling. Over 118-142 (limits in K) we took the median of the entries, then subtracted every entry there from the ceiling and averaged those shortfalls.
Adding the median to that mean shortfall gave 395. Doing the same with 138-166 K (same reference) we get 393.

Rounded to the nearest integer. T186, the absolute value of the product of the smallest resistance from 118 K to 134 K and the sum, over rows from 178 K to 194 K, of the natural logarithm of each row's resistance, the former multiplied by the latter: 9192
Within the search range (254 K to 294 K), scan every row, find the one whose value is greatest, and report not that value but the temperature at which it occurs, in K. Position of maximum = 276.0 K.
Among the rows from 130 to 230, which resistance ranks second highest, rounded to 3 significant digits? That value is 410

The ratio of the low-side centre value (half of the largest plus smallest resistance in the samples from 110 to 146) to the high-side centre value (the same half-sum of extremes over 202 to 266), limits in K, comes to 1.02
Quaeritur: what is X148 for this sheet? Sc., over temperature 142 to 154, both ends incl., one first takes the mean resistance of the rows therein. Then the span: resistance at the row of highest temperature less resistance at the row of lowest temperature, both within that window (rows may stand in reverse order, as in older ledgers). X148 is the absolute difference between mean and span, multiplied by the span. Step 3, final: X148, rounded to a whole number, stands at 1968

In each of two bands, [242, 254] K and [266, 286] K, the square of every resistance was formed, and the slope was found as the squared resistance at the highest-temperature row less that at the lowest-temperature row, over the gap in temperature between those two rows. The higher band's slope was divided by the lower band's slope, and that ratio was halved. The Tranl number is 0.2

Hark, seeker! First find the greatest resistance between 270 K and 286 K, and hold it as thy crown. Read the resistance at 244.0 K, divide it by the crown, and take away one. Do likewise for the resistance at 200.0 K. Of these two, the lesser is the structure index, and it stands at -0.05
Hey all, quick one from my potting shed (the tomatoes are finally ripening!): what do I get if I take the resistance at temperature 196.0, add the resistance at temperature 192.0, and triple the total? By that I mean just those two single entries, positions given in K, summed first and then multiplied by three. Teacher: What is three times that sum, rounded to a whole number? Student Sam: 2346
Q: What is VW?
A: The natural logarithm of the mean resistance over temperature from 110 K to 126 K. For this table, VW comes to 6.007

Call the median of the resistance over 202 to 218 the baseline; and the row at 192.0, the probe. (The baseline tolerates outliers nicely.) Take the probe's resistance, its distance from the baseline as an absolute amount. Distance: 7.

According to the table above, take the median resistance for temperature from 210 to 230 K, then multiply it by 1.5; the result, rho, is 582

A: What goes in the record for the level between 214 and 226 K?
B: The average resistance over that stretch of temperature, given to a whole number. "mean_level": 388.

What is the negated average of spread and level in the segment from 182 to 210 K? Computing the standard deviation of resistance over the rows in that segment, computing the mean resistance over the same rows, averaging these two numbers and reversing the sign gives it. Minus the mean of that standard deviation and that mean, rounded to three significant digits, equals -204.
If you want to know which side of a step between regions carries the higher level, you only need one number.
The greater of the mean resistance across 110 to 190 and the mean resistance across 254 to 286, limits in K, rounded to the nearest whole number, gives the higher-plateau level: 400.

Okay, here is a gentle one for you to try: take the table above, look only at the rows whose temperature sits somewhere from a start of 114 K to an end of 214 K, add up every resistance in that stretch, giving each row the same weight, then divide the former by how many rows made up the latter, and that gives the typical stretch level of 398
